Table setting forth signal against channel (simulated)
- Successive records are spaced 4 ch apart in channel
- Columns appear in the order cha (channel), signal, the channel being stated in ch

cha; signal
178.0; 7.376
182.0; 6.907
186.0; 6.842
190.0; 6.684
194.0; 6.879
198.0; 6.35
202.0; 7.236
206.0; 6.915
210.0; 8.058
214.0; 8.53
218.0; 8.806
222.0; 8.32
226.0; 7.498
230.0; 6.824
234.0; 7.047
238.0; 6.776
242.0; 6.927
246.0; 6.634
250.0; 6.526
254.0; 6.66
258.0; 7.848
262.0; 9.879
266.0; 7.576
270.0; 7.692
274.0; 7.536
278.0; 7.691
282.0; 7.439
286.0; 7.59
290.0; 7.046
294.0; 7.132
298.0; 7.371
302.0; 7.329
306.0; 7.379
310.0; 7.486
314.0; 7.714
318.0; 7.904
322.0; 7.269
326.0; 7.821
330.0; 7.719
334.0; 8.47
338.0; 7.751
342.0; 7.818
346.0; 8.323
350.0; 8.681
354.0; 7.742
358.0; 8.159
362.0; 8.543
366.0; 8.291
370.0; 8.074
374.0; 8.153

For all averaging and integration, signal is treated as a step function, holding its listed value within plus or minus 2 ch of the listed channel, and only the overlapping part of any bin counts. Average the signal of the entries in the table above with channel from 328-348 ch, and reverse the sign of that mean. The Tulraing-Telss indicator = -8.0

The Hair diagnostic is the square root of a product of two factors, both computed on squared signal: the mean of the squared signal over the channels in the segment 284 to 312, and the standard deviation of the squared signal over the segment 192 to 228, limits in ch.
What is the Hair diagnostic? 26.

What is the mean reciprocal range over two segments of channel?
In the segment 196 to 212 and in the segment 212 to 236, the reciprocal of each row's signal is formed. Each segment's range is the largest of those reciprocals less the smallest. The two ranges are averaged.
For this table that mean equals 0.033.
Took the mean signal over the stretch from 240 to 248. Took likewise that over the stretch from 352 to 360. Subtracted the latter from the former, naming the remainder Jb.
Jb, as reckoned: -1.2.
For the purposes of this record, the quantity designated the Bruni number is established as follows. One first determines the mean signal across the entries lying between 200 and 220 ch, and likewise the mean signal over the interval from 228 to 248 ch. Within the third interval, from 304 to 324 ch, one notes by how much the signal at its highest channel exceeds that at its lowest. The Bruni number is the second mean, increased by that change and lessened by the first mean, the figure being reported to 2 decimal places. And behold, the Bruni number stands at -1.18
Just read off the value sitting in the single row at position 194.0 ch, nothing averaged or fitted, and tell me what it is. 6.879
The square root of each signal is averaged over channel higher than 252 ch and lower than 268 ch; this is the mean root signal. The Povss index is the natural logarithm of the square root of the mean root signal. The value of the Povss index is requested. 0.518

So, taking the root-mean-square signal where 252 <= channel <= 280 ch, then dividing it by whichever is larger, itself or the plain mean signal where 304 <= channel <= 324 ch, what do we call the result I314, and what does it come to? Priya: 1.00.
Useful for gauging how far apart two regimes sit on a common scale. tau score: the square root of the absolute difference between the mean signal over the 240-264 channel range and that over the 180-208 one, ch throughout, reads 0.76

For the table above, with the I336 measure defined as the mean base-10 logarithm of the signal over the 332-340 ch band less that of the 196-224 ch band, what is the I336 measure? 0.022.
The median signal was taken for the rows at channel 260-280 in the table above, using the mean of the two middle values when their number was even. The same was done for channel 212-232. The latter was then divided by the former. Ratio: 1.08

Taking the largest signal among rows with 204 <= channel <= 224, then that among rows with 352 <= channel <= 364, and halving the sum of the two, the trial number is 8.7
